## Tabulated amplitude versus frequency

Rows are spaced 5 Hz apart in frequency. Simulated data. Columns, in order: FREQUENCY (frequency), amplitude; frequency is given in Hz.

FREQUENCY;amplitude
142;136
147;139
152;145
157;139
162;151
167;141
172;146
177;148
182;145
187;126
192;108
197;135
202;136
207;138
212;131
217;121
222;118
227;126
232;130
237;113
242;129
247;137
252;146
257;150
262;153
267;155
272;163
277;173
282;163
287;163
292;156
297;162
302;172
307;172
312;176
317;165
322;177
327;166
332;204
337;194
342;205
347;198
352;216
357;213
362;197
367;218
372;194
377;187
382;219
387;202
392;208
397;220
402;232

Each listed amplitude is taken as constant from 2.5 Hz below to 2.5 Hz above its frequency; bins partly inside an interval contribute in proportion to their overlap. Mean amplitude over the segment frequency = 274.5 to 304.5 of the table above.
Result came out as 165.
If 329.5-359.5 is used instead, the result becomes 205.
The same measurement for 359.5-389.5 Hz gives 203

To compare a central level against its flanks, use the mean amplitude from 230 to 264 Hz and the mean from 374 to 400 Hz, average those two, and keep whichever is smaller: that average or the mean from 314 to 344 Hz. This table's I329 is 172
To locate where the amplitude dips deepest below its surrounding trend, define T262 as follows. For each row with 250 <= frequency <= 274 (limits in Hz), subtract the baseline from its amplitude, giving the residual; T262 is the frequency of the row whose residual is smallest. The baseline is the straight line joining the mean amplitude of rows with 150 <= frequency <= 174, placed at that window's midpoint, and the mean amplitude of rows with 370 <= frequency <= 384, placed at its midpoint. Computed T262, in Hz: 252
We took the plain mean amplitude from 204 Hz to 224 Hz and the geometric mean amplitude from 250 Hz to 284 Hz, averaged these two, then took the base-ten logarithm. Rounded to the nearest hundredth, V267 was 2.15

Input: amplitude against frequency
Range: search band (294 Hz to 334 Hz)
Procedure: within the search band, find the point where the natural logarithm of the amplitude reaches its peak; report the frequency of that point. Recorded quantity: 332 Hz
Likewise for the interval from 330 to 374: 367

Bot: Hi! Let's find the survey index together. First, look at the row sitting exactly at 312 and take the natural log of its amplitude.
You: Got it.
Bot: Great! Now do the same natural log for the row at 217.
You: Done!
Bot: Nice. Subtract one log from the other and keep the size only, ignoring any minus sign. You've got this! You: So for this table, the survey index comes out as 0.37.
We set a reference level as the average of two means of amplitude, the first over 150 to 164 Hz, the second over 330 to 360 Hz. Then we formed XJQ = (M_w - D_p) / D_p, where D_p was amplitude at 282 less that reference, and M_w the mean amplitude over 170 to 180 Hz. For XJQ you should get -13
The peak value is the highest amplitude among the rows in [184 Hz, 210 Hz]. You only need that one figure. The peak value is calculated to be 138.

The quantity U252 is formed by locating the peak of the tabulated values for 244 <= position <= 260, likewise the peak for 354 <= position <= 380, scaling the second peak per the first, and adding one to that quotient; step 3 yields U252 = 2.45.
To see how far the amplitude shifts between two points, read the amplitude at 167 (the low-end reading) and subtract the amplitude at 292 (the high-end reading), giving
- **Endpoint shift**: -15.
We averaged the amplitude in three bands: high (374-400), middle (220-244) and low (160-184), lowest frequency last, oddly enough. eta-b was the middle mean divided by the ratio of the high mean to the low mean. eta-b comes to 87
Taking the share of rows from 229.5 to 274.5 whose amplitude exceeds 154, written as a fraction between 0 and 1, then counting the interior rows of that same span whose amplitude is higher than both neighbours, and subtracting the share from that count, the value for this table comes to -0.22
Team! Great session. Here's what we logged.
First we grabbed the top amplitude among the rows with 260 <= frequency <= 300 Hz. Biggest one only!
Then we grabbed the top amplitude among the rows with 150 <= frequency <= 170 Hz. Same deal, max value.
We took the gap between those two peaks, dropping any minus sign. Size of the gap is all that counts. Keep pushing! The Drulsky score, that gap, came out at 22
